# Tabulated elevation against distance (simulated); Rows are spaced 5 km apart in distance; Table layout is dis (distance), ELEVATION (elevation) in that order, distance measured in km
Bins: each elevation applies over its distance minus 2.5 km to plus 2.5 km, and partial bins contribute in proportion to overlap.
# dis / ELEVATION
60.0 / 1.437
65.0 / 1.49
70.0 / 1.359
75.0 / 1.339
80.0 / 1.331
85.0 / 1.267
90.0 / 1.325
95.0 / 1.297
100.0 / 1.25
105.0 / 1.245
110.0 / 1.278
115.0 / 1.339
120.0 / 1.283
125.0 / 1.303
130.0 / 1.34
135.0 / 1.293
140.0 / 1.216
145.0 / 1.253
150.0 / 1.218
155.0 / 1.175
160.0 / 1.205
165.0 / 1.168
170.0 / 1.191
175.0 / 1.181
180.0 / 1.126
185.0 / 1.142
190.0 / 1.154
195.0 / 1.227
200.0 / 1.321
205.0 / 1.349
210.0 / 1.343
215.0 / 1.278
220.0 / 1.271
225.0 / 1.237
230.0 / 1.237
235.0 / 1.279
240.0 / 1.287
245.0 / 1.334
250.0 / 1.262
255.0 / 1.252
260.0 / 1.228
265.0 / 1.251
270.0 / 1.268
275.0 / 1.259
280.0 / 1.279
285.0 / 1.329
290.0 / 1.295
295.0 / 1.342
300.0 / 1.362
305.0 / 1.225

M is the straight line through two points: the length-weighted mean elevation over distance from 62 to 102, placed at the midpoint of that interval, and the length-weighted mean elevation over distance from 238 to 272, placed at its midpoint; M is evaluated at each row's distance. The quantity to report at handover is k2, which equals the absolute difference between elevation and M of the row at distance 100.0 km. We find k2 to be 0.078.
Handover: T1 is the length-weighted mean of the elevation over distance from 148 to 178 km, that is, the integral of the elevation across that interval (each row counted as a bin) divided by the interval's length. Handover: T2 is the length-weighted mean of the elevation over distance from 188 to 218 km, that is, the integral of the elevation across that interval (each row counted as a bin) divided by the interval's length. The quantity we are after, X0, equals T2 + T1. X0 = 2.47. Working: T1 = 1.19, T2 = 1.28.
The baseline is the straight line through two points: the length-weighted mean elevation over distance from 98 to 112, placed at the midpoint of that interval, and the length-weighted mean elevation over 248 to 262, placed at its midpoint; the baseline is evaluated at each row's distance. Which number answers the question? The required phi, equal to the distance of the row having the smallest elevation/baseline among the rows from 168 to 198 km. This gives 180.0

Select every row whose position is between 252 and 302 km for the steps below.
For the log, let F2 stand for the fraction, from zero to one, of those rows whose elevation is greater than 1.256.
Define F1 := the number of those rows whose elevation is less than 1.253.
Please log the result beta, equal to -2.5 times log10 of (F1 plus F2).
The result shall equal -1.4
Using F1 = 3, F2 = 0.70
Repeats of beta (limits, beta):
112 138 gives 0.0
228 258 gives -1.1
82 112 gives -1.1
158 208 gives -2.3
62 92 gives 0.0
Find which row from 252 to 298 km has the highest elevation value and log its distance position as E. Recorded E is 295.0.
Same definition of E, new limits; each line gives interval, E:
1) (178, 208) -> 205.0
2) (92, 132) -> 130.0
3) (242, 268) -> 245.0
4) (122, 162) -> 130.0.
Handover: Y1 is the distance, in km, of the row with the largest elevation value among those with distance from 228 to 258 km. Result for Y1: 245.0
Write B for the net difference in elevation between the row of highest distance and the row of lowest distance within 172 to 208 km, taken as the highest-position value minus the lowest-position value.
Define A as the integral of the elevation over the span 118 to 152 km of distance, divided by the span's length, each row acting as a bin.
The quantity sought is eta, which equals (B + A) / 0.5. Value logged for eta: 2.88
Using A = 1.27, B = 0.168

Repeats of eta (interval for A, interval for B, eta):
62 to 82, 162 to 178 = 2.79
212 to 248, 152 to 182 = 2.45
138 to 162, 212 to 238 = 2.43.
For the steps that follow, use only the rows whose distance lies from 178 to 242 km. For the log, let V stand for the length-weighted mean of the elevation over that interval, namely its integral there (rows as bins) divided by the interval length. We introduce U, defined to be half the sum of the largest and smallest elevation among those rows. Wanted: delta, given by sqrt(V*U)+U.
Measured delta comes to 2.48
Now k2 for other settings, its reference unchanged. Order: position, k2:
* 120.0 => 0.037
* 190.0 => 0.139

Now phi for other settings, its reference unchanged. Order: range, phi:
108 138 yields 110.0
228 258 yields 230.0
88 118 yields 105.0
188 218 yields 190.0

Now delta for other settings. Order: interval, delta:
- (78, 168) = 2.51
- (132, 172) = 2.45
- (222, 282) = 2.55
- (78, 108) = 2.57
